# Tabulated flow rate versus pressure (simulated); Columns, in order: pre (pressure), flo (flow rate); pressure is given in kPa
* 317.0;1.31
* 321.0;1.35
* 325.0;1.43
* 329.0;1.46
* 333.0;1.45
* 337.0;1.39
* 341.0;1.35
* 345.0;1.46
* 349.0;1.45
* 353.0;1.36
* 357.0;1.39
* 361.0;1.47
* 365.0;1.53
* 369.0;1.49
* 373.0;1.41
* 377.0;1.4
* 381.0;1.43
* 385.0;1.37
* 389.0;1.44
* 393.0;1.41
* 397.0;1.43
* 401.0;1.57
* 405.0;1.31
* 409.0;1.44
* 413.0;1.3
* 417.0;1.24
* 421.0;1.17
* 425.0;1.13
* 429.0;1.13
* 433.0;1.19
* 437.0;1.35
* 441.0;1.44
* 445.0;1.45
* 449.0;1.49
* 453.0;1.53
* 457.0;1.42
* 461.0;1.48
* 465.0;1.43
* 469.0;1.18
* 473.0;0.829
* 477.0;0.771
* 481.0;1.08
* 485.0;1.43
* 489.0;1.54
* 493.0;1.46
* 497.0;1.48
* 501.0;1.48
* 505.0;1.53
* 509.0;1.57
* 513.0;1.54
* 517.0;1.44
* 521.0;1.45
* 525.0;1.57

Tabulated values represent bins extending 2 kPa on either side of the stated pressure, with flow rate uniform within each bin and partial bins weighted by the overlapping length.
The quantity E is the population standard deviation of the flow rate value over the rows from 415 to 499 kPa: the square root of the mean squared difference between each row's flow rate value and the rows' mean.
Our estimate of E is 0.217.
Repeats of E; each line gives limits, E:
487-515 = 0.038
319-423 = 0.083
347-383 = 0.051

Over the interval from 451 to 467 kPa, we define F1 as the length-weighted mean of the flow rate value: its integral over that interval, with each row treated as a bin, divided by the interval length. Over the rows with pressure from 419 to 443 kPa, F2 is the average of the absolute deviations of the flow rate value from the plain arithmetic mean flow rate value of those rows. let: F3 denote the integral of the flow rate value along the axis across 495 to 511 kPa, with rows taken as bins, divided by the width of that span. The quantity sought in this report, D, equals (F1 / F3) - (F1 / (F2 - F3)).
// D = 2.0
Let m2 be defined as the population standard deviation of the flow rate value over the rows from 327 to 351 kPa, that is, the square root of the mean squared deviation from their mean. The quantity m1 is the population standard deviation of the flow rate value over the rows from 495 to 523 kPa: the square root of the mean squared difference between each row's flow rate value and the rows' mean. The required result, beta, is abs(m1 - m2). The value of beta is 0.00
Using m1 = 0.05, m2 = 0.042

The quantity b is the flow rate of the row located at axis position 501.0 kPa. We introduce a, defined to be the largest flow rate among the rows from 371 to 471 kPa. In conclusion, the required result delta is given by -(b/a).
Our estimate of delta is -0.943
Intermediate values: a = 1.57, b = 1.48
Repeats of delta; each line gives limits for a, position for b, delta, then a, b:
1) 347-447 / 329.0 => -0.930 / 1.57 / 1.46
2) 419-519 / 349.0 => -0.924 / 1.57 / 1.45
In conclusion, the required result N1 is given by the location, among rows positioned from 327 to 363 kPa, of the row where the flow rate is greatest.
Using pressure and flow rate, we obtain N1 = 361.0 kPa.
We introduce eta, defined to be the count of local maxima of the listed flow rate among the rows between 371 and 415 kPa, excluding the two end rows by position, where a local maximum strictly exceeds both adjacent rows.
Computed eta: 4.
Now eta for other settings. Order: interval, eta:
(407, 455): 0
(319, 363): 2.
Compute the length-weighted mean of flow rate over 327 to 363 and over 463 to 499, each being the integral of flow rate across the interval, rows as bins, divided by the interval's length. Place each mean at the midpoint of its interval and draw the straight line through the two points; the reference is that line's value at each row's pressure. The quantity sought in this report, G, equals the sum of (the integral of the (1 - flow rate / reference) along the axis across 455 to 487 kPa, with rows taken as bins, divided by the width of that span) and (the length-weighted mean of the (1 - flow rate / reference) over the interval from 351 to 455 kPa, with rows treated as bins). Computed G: 0.02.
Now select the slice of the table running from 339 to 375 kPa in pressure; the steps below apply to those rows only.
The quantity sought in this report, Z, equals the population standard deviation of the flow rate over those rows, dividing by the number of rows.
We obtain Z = 0.06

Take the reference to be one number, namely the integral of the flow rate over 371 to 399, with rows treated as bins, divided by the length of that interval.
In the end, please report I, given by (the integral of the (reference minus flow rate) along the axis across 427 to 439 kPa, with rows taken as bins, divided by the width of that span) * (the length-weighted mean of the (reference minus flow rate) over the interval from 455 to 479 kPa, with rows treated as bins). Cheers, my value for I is 0.043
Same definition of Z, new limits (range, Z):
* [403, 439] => 0.10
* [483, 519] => 0.05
